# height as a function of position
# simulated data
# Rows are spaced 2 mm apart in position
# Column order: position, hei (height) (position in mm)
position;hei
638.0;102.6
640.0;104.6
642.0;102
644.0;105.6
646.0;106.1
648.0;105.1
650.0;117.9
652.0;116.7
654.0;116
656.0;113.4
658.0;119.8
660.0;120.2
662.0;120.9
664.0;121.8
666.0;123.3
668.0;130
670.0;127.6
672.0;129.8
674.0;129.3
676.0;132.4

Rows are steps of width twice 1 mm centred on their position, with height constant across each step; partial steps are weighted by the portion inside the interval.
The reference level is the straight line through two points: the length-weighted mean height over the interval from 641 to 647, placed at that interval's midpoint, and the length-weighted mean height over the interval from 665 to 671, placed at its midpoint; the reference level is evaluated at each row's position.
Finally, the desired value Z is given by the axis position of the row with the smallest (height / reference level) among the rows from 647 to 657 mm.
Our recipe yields 648.0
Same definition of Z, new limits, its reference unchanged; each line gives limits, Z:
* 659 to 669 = 666.0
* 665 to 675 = 674.0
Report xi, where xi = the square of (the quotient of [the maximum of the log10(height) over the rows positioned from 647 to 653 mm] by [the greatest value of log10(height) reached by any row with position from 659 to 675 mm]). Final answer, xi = 0.96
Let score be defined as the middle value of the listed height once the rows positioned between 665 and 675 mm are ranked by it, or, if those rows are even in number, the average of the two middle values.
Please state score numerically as 129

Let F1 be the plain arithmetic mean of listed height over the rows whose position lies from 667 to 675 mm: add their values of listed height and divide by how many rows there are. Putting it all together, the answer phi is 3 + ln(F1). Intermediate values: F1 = 129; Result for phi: 7.86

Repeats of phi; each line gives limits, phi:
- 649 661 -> 7.77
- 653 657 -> 7.74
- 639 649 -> 7.65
